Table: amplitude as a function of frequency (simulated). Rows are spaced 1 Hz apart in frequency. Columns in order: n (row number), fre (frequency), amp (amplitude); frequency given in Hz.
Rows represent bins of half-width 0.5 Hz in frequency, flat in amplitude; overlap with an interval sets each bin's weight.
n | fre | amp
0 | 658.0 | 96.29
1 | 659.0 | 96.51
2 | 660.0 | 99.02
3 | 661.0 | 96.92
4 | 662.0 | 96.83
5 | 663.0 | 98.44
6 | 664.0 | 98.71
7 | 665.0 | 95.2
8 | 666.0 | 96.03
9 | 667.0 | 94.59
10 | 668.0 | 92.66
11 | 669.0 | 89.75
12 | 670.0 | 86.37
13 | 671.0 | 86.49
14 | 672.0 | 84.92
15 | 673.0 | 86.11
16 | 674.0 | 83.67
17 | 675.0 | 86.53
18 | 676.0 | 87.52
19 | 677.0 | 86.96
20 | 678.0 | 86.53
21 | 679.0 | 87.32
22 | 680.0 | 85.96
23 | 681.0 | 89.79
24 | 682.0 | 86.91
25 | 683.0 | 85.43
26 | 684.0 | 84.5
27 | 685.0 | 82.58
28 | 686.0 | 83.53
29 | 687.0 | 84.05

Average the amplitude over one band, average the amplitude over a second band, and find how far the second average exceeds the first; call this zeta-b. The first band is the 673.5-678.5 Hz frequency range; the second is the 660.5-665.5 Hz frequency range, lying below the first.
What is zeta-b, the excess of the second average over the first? 11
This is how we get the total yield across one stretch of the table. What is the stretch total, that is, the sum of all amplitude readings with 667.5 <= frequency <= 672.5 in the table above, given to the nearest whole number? 440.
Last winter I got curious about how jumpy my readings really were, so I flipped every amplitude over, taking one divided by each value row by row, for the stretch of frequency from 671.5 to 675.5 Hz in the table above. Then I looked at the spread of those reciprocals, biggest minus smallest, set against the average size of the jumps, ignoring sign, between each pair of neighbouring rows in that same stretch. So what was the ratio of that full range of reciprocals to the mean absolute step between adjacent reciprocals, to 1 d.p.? 1.3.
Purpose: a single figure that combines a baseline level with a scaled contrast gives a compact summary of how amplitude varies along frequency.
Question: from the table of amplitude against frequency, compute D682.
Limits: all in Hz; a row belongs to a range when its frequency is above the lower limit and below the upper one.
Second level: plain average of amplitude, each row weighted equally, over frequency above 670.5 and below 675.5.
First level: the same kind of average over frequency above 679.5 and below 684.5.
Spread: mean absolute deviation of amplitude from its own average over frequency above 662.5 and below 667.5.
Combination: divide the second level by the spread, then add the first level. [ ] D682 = 140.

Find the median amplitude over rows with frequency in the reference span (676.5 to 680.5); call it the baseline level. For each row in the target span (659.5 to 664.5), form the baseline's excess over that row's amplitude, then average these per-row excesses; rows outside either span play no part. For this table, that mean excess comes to -11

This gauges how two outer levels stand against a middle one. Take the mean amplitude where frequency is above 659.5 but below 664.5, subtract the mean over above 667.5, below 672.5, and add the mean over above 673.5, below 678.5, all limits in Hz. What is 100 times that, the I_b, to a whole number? 9619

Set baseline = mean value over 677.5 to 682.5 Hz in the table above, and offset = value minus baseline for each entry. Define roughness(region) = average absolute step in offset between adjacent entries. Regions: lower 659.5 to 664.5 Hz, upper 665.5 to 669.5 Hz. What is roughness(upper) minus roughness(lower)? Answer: 1.1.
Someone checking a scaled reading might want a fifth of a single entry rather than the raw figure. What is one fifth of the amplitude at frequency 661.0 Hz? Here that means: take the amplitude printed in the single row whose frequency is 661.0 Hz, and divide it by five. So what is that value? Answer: 19.4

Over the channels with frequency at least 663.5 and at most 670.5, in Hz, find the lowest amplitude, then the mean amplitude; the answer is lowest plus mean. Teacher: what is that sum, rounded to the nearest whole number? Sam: 180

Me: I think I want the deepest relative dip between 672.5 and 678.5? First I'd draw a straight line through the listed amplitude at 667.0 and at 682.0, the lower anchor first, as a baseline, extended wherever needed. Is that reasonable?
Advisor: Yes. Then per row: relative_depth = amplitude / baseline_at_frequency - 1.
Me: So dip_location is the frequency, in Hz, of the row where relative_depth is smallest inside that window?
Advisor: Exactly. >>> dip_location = 674.0 Hz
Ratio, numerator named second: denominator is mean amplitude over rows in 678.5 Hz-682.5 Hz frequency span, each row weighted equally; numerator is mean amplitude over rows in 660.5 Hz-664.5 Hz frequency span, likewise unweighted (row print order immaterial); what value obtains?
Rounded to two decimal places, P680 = 1.12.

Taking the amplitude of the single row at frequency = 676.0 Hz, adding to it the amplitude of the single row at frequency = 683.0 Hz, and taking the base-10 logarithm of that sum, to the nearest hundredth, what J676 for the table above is 2.24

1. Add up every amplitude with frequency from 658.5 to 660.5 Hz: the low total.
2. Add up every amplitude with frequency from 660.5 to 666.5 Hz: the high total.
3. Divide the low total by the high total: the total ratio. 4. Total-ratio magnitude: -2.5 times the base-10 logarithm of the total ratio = 1.2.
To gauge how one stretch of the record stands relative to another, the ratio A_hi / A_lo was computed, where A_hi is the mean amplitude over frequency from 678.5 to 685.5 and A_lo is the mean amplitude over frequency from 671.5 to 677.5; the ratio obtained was 1.00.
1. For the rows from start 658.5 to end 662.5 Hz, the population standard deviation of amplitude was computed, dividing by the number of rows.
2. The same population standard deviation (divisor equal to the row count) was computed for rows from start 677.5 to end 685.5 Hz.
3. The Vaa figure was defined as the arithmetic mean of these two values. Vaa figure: 1.49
